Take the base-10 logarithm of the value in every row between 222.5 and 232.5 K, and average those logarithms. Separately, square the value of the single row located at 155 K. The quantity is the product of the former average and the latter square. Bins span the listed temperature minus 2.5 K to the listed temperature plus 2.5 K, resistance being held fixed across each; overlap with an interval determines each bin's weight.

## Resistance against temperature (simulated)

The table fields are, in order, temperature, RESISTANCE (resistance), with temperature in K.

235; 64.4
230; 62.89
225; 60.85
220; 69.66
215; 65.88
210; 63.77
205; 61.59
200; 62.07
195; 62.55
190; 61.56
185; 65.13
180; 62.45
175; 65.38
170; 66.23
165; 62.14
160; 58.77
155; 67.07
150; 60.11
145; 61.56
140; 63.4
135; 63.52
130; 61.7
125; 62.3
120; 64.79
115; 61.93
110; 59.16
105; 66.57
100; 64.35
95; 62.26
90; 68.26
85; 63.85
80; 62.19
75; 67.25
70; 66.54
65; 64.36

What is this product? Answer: 8059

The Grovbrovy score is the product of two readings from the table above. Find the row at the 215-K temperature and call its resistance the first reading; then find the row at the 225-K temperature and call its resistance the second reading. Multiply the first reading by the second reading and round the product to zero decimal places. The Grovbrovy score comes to 4009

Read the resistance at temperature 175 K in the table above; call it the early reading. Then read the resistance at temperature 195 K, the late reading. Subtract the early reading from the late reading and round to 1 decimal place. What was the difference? -2.8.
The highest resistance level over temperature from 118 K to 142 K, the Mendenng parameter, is 64.79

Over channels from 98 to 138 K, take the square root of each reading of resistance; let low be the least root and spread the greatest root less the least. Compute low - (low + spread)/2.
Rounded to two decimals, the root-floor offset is 3.61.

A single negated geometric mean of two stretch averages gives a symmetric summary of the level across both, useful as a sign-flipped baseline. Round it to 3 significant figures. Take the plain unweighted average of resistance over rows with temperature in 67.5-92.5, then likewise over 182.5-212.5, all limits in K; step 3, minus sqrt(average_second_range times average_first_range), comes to -64.2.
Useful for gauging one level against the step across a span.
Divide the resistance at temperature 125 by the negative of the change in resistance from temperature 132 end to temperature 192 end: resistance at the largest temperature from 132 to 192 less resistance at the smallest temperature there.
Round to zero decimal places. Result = 32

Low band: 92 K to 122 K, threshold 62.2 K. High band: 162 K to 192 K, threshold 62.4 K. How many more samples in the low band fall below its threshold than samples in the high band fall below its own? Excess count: 0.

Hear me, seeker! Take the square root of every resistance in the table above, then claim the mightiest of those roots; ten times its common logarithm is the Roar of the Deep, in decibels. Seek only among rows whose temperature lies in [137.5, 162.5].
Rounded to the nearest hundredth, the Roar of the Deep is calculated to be 9.13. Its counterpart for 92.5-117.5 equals 9.12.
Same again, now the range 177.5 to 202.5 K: 9.07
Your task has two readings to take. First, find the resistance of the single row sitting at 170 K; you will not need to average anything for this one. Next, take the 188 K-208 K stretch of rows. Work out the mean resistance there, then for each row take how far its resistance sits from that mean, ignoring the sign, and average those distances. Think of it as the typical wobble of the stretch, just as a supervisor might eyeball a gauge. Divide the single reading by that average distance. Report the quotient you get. 180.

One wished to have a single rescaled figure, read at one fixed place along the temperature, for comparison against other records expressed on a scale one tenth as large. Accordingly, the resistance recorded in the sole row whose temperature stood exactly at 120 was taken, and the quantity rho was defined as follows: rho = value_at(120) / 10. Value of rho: 6.5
